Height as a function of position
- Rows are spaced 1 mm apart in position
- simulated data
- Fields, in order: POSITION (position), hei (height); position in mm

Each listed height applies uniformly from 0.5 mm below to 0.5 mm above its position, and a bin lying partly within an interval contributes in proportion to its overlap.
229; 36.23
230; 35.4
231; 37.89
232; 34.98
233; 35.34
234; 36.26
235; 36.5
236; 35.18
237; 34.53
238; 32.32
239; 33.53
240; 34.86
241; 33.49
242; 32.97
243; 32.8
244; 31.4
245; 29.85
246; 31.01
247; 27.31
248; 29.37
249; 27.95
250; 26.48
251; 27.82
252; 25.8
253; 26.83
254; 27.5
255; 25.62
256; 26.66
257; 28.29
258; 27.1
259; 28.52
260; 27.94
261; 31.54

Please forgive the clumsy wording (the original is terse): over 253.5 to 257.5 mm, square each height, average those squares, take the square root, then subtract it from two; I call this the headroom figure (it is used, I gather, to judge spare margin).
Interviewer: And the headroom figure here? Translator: -25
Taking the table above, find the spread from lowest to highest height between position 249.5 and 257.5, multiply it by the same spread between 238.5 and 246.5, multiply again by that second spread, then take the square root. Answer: 8.2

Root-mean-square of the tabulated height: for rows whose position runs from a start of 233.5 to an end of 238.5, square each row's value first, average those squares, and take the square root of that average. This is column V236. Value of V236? 35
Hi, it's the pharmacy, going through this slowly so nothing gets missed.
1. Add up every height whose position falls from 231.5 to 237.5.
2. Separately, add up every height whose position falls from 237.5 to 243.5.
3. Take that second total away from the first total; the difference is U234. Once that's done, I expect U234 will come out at 13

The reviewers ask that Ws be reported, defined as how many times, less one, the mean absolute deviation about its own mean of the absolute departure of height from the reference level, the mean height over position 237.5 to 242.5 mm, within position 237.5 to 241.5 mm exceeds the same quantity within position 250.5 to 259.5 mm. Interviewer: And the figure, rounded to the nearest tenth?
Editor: -0.3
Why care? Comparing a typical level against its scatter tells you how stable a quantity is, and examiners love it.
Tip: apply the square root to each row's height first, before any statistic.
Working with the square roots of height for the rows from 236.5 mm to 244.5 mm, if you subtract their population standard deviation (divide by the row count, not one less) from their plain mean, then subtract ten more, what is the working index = -4.3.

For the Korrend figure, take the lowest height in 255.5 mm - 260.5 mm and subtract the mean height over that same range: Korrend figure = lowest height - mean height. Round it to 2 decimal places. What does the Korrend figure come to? -1.04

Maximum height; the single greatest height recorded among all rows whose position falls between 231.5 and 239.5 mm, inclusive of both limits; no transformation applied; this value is 36.5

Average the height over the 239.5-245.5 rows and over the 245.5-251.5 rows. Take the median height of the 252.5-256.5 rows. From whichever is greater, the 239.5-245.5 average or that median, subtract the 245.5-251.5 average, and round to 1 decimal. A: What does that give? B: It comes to 4.2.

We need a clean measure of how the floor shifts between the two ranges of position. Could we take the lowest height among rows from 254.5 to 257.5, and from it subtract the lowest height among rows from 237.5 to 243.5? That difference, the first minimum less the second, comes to -6.7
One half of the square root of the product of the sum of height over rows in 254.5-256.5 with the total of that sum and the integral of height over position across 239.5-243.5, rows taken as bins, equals 49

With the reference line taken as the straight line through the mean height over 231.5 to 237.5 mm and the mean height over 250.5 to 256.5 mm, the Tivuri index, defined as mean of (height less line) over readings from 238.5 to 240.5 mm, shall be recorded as 1.0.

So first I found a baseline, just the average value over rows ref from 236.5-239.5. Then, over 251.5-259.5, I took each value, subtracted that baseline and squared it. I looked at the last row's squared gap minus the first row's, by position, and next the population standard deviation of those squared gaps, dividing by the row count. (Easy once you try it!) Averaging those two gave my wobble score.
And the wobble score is -11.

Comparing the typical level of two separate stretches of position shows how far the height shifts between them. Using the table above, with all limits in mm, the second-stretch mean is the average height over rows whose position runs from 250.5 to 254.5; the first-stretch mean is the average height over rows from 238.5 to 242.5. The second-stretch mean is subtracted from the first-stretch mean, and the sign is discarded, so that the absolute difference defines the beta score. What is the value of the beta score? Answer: 7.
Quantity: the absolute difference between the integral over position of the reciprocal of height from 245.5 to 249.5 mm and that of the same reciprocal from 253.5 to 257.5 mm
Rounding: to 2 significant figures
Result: 0.0096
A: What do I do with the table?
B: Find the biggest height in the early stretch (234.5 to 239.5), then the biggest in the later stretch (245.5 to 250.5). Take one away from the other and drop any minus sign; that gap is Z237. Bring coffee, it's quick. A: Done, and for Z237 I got 5.5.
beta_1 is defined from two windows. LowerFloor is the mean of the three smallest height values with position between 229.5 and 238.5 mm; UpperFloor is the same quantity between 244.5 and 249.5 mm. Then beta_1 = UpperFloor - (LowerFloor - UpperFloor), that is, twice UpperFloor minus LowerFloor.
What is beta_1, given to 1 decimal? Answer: 22.5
